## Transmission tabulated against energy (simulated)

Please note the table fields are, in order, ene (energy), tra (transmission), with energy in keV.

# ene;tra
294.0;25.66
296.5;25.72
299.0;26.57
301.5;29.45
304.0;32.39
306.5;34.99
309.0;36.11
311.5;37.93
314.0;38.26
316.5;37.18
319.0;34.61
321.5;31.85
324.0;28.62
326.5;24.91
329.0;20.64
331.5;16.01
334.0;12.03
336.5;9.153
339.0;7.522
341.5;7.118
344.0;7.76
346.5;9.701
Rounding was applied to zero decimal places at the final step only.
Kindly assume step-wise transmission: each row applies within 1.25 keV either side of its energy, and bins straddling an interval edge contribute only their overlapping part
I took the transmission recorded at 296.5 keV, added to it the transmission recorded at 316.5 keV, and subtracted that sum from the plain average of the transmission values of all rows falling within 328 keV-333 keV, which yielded -45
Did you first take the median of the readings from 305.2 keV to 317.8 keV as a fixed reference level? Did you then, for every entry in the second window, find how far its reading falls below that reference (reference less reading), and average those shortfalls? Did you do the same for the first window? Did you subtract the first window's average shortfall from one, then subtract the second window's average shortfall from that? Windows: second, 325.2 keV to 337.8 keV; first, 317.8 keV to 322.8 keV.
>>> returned -24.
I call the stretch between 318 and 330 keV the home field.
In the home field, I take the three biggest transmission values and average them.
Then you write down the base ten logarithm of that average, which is 1.50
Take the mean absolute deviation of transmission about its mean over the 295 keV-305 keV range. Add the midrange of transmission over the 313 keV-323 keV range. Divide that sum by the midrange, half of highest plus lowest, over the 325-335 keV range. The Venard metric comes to 2.0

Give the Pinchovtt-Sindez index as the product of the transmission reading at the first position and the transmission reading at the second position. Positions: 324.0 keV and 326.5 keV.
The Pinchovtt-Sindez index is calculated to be 713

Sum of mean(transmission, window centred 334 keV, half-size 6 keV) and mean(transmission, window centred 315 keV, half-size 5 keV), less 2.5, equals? 47.6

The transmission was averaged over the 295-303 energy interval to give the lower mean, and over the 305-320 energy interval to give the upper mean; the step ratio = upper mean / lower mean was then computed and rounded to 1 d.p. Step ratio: 1.3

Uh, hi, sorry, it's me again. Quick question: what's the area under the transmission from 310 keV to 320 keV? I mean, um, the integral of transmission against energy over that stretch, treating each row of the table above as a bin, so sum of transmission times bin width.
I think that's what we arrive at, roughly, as 370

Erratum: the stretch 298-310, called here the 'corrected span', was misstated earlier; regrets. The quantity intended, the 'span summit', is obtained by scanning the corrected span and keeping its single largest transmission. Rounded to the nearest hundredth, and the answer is 36.11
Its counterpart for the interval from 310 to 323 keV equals 38.26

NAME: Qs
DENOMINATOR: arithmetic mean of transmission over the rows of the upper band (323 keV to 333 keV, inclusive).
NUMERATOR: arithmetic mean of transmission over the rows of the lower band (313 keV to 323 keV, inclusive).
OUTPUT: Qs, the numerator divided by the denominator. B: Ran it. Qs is 1.6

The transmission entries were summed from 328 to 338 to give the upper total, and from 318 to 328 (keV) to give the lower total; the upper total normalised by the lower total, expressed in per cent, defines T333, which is 48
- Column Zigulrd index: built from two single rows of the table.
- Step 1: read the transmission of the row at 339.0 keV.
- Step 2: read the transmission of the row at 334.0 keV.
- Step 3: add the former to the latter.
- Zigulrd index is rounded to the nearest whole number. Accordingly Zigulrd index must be 20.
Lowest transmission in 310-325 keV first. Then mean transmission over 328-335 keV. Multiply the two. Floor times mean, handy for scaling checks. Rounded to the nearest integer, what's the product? 464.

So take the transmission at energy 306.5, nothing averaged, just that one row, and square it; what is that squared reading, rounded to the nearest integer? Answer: 1224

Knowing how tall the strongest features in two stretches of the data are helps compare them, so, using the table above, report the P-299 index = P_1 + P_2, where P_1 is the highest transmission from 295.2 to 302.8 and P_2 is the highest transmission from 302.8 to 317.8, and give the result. 68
